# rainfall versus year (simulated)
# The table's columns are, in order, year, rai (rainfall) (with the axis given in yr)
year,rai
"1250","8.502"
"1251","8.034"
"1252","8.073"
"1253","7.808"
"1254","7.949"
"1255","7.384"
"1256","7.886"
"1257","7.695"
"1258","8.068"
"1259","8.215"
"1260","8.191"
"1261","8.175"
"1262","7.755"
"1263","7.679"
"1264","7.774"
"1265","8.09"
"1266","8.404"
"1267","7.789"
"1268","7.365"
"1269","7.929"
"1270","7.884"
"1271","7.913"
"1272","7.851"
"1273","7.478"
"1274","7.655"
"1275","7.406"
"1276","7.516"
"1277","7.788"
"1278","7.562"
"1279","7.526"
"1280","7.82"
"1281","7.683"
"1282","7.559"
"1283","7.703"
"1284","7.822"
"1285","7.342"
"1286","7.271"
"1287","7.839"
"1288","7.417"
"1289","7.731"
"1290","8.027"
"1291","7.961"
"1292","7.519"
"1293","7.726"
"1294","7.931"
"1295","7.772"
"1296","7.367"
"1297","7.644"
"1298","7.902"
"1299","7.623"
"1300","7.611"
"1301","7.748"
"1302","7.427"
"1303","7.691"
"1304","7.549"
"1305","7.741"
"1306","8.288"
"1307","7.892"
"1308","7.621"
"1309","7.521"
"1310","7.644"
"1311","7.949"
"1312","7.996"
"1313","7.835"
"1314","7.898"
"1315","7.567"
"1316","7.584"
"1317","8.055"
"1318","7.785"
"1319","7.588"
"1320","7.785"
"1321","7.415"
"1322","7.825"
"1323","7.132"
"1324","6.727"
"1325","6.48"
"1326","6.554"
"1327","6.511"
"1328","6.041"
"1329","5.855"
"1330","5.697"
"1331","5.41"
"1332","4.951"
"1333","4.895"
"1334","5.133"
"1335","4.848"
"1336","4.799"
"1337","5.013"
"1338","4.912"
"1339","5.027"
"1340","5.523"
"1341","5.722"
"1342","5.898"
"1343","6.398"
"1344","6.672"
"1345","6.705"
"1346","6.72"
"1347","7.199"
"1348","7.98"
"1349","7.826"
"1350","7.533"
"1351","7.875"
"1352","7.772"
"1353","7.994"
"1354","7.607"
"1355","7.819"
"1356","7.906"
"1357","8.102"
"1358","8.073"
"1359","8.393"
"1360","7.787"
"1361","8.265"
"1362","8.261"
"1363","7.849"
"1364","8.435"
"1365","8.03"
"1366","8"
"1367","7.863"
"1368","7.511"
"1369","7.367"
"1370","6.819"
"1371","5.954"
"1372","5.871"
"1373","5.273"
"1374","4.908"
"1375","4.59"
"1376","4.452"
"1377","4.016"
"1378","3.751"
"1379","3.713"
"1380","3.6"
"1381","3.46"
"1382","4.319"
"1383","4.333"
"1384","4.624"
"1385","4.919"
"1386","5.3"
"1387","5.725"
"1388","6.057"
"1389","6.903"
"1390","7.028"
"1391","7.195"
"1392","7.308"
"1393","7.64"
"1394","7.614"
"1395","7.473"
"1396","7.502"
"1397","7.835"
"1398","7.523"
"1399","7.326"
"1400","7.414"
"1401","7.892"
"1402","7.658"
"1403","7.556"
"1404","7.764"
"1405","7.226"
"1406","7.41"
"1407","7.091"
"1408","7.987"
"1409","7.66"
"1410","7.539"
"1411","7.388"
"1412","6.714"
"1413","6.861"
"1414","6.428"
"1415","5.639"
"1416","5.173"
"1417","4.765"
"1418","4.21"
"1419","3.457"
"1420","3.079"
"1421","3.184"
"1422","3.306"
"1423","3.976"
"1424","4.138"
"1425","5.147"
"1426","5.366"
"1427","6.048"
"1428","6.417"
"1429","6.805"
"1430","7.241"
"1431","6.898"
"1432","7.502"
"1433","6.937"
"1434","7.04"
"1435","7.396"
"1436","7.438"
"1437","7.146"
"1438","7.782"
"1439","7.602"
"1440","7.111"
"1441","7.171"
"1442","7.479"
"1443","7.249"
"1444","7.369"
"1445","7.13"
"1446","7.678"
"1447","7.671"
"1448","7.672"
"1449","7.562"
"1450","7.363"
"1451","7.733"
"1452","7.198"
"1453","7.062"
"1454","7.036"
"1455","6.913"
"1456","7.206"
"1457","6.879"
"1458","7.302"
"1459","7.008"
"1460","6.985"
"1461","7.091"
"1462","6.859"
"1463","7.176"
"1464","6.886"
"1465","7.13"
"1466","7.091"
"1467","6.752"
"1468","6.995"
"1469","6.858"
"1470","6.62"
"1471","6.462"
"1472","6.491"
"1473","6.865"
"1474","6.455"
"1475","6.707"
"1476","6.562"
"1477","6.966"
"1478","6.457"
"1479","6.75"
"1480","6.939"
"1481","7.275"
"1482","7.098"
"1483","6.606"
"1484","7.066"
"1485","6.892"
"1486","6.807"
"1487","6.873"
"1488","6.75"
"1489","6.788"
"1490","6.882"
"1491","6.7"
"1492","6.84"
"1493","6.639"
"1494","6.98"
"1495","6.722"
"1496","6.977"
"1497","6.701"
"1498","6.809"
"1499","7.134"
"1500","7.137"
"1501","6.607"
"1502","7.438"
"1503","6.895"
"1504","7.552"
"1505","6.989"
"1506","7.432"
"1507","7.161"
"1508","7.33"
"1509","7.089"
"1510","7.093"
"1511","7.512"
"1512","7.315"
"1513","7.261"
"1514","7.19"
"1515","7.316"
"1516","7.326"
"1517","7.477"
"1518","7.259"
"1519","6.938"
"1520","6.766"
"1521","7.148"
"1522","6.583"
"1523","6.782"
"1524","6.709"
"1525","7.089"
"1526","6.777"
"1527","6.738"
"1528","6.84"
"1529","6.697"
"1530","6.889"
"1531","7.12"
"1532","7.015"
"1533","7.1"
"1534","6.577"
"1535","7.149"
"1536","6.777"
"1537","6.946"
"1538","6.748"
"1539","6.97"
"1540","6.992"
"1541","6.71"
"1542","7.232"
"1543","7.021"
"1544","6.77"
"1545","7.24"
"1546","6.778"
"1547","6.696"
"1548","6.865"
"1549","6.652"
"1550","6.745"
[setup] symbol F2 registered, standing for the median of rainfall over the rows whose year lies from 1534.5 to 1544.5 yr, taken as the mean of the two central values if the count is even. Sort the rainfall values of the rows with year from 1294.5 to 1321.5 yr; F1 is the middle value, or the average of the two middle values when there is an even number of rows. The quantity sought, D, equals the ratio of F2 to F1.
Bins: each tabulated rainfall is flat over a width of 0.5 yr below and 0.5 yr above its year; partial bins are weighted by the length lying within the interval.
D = 0.90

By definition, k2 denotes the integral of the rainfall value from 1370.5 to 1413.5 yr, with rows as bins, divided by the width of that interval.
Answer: 6.29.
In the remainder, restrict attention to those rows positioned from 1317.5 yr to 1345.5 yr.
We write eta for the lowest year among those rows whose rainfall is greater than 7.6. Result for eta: 1318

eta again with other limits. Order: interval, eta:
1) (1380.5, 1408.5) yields 1393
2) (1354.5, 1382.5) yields 1355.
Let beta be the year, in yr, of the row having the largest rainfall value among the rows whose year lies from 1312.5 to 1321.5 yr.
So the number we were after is 1317 yr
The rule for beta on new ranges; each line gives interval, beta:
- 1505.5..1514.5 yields 1511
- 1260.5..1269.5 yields 1266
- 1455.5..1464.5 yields 1458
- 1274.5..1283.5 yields 1280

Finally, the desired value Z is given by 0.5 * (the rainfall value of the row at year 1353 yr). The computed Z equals 4.00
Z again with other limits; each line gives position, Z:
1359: 4.20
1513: 3.63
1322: 3.91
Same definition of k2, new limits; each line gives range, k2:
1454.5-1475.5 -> 6.89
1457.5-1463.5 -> 7.07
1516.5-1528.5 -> 6.93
